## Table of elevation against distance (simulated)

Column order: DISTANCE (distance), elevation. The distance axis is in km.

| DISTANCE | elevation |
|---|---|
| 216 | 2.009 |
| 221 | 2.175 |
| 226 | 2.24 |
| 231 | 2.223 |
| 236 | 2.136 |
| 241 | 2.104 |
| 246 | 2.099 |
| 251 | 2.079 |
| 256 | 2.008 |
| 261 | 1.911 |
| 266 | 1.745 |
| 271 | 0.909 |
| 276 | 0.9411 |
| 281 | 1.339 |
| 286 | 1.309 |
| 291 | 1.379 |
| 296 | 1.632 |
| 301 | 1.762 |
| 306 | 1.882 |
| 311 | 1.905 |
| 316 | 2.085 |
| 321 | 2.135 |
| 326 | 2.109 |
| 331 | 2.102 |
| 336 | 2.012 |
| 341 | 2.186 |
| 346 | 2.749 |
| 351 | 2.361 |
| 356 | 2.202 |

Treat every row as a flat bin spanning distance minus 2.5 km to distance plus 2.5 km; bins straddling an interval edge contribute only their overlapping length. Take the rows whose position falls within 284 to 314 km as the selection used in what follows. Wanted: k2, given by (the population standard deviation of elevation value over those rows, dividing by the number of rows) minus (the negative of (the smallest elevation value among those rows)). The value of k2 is 1.5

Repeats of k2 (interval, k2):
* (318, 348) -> 2.3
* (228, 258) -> 2.1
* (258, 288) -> 1.3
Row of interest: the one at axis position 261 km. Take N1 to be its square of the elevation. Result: 3.7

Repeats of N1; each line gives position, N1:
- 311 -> 3.6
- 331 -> 4.4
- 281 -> 1.8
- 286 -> 1.7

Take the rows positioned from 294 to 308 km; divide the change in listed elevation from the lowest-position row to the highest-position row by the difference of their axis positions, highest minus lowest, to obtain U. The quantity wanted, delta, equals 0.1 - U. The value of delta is 0.075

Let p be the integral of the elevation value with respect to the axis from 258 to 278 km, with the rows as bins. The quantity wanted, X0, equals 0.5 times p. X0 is 14.0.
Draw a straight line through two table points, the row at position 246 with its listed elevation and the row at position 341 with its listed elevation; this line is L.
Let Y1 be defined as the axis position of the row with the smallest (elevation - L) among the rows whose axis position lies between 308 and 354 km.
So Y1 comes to 311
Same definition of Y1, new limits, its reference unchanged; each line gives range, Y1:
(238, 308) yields 271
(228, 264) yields 261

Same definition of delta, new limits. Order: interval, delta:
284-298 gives 0.068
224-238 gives 0.110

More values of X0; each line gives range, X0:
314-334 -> 21.1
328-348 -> 22.5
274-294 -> 12.6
